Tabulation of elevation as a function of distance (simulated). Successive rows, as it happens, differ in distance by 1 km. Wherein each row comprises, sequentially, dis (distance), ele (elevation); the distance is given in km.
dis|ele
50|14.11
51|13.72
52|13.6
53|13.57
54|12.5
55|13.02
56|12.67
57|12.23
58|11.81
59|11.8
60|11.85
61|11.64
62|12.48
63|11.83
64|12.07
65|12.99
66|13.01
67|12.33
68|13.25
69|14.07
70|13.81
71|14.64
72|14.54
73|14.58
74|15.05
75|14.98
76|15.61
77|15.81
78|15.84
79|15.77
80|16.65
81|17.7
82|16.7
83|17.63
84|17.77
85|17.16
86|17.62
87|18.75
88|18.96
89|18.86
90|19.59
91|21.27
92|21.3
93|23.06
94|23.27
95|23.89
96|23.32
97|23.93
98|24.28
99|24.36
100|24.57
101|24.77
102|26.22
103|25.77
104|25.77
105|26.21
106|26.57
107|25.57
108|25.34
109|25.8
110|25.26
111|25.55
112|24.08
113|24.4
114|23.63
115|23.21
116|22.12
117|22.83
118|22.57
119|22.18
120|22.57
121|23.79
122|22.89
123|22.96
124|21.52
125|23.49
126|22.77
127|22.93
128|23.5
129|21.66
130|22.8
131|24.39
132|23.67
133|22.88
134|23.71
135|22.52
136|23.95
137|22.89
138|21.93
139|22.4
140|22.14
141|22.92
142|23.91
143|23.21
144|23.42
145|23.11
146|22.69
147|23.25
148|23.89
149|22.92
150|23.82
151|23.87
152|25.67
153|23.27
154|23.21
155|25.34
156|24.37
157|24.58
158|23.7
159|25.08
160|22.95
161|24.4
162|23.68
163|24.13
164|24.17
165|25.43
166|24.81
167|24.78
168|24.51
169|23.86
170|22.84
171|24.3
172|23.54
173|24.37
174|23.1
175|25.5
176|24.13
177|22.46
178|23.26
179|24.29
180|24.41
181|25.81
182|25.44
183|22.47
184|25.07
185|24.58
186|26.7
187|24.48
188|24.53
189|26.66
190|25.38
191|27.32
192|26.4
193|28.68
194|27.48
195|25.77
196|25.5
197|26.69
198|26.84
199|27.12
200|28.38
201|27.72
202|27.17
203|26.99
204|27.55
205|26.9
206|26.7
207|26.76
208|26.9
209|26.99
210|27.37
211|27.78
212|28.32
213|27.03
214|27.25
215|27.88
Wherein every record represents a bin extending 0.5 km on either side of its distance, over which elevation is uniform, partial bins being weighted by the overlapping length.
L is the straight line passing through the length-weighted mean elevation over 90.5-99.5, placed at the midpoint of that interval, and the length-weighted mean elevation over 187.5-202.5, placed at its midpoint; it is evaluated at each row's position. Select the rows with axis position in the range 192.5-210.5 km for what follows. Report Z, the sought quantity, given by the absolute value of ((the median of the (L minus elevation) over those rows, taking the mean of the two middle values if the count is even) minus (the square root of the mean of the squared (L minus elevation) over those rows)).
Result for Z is 0.7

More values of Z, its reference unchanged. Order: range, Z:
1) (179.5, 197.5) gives 0.6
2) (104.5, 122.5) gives 1.7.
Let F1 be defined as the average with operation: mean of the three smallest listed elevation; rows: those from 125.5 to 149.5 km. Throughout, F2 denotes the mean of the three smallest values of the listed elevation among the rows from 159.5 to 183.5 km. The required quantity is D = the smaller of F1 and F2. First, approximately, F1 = 21.9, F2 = 22.6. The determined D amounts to 21.9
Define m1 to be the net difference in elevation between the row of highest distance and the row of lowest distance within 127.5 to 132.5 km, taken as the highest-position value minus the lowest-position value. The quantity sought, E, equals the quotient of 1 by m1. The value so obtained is 5.9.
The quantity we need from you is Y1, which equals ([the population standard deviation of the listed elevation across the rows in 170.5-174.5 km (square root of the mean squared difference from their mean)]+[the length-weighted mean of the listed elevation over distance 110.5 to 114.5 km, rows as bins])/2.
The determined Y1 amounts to 12.5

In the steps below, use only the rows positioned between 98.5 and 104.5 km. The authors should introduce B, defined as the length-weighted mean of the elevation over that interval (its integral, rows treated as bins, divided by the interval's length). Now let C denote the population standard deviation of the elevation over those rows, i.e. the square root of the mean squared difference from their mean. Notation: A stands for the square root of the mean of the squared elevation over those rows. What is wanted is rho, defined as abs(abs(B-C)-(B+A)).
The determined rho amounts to 26.0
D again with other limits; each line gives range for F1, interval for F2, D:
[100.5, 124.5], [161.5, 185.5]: 21.9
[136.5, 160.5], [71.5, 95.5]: 14.7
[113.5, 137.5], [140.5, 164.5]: 21.8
